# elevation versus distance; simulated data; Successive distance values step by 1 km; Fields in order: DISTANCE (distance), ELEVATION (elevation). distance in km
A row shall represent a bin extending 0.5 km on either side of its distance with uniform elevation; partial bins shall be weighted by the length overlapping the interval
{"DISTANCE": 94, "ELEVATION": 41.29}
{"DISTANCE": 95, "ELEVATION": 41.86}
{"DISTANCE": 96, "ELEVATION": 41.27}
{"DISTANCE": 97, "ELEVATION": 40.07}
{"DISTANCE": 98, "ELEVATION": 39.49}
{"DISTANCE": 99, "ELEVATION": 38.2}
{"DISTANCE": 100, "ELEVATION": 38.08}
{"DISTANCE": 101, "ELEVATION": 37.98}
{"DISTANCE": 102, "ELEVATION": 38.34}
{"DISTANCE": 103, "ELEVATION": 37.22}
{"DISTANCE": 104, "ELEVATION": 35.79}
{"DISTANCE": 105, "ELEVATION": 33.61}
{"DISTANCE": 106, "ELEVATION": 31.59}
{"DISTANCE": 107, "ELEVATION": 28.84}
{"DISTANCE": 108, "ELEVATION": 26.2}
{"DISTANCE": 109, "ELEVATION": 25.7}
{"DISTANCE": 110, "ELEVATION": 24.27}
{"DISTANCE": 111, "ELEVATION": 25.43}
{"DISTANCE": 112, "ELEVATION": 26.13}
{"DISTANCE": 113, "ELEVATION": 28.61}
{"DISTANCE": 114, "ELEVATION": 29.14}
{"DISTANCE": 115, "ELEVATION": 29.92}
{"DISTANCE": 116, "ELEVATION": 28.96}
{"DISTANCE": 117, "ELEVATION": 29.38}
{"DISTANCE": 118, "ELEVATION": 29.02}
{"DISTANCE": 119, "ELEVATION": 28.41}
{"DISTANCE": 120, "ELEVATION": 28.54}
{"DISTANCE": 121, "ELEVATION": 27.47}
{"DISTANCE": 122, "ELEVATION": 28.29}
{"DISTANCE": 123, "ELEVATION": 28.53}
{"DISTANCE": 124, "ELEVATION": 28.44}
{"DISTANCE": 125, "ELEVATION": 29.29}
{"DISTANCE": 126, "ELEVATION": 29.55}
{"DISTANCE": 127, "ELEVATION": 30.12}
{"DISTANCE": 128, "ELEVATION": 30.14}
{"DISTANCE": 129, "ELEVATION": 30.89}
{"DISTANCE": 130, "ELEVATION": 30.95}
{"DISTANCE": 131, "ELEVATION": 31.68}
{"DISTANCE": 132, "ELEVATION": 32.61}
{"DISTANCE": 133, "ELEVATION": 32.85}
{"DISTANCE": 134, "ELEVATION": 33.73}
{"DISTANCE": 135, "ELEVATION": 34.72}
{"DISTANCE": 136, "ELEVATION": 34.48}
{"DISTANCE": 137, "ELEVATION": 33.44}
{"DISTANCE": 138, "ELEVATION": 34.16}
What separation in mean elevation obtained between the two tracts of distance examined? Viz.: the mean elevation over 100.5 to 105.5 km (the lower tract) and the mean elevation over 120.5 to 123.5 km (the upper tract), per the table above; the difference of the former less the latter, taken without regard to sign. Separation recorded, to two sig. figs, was 8.5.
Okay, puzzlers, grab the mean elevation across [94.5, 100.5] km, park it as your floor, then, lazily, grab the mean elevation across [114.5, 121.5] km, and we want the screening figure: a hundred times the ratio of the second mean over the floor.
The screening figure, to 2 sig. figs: 72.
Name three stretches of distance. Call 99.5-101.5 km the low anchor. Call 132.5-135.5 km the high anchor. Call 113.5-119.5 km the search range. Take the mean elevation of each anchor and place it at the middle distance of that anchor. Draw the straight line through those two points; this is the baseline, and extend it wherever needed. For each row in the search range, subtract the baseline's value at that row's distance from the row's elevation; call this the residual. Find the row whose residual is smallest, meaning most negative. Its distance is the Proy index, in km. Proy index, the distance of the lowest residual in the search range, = 119 km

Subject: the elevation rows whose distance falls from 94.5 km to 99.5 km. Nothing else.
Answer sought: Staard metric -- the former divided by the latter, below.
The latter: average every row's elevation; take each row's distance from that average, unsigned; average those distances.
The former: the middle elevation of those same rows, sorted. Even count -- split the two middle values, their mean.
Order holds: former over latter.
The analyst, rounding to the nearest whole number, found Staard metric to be 36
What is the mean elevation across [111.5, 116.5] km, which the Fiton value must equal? 28.6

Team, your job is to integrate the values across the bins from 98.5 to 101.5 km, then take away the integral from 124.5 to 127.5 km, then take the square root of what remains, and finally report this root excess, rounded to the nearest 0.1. 5.0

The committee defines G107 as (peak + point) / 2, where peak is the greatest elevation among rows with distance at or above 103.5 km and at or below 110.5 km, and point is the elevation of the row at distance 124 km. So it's 32.1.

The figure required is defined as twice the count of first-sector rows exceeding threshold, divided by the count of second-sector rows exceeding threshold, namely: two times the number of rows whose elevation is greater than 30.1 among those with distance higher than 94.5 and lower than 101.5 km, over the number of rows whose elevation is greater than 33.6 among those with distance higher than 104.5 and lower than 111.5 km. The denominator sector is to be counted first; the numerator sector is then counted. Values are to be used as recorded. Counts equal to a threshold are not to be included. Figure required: 14.0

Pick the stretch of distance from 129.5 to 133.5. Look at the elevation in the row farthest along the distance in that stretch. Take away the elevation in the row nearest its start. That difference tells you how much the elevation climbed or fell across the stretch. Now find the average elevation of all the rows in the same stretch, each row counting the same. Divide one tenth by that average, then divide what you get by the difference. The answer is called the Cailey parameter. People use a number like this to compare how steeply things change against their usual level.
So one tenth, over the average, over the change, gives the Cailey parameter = 0.0016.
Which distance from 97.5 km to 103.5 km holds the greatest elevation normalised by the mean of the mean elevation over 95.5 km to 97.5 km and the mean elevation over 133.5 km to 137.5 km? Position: 98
